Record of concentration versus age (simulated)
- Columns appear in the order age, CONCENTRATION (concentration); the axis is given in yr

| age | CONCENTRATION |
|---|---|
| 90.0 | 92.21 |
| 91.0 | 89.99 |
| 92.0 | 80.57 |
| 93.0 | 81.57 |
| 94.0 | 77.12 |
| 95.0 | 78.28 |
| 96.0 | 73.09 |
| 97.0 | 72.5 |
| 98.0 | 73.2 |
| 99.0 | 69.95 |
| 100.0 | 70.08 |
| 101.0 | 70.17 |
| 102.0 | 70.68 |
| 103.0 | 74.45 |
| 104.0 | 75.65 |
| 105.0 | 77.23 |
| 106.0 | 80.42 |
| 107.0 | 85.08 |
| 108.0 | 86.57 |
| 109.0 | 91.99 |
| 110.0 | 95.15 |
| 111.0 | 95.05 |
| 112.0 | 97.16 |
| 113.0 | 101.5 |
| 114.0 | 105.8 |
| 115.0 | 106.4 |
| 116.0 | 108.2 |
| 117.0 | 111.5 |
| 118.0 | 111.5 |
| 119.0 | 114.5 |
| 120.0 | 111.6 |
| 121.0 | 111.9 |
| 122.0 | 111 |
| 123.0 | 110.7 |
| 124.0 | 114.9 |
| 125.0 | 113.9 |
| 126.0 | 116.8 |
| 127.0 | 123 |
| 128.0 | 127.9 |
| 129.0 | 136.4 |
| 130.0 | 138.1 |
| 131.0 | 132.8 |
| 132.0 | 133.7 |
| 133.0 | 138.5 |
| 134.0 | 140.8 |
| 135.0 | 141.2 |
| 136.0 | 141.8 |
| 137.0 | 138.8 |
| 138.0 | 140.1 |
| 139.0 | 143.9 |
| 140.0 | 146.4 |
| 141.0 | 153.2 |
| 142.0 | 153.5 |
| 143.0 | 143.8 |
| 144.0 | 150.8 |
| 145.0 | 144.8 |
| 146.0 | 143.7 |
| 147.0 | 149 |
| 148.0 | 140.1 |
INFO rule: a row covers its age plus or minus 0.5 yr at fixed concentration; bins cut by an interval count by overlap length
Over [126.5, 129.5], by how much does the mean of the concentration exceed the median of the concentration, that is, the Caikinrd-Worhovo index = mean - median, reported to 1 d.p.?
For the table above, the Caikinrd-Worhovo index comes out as 1.2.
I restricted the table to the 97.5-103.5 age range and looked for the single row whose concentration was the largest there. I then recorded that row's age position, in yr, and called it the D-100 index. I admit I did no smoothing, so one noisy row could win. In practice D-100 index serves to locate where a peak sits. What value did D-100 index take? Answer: 103.0 yr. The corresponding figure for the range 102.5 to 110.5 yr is 110.0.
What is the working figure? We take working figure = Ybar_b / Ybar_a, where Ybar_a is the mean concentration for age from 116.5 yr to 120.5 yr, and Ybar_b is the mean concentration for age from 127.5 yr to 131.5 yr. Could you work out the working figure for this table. 1.2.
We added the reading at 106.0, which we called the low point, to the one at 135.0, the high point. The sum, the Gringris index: 222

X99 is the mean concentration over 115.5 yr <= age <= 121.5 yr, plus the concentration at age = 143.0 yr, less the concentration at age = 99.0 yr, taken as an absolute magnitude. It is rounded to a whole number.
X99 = 185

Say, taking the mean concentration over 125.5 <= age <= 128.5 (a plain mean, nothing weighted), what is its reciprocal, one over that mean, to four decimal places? 0.0082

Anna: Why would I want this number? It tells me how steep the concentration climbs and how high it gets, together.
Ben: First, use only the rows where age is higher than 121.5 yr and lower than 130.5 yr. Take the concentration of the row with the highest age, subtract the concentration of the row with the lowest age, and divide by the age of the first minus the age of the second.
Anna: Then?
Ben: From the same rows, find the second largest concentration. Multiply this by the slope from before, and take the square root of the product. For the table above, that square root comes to 21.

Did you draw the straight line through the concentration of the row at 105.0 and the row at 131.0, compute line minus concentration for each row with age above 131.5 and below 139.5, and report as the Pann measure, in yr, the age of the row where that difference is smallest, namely 134.0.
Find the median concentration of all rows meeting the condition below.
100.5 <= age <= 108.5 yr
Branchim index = 76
